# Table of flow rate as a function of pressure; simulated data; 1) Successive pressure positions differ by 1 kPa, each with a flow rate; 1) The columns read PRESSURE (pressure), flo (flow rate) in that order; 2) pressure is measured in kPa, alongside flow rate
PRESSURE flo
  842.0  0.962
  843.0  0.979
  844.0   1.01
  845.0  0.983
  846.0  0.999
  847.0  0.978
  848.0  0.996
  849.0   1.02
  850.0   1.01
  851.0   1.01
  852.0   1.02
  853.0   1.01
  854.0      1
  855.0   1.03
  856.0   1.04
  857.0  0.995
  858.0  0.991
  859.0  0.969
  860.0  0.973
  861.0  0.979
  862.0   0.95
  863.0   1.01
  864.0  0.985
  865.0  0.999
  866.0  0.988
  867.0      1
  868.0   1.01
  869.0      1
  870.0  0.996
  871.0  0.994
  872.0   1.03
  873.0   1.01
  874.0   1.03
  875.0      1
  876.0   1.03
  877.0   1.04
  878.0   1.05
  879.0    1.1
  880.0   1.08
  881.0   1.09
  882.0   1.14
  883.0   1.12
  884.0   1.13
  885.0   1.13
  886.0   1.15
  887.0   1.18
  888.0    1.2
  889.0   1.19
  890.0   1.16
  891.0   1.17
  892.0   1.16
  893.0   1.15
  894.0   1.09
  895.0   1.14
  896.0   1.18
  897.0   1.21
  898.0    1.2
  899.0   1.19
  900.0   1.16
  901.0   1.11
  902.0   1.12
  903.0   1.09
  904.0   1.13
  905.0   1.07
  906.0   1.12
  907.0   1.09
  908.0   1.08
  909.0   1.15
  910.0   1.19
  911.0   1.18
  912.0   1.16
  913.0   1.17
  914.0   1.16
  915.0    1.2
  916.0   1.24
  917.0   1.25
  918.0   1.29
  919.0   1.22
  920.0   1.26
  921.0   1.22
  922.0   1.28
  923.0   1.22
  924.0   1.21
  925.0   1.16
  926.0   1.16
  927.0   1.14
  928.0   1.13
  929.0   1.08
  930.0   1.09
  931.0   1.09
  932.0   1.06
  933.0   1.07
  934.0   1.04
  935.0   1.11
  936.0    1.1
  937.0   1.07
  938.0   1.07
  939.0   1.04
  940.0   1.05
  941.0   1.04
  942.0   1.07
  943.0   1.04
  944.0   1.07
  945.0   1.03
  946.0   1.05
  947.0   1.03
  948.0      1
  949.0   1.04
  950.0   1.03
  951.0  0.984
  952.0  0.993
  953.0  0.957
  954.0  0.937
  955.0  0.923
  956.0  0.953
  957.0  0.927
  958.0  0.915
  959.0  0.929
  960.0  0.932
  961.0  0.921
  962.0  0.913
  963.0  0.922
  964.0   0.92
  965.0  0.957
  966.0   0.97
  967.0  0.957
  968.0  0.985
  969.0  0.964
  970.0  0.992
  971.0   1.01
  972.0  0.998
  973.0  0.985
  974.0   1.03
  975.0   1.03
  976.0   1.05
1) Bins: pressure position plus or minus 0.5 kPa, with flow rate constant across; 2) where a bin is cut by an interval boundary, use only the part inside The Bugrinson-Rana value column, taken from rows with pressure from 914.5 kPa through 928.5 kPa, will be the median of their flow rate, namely 1.22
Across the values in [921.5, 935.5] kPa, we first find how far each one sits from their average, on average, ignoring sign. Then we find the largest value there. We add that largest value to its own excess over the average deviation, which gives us 2.51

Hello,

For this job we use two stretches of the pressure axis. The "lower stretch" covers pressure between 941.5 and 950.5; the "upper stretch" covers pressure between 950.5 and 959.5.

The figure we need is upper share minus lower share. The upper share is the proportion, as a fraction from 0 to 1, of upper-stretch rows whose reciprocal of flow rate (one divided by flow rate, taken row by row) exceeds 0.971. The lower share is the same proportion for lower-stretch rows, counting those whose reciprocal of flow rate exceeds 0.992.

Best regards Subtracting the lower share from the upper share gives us 0.89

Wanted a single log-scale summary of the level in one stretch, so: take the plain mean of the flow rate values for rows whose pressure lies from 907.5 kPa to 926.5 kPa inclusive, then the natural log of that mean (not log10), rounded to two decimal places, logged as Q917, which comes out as 0.18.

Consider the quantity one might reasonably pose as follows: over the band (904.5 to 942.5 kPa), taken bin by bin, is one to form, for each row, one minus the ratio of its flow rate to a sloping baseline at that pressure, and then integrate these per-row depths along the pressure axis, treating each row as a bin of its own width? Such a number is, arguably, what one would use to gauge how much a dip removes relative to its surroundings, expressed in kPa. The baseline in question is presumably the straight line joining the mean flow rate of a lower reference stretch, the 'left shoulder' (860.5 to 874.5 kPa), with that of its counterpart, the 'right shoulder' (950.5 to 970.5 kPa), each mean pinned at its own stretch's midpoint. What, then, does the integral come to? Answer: -6.8 kPa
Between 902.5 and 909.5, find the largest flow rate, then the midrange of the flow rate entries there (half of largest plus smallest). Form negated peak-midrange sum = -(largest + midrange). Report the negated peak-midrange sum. -2.26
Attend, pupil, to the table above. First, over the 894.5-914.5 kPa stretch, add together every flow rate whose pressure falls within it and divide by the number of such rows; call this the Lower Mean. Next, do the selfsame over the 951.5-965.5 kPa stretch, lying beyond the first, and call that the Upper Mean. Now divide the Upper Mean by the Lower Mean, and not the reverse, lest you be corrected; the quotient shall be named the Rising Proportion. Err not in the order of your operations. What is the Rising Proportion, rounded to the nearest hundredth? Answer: 0.82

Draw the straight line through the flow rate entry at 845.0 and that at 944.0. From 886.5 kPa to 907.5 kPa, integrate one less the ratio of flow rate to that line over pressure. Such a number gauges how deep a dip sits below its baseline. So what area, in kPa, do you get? -2.4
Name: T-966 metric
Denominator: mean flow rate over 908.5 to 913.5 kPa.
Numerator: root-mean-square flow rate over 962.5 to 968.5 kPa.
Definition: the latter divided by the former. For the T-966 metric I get 0.81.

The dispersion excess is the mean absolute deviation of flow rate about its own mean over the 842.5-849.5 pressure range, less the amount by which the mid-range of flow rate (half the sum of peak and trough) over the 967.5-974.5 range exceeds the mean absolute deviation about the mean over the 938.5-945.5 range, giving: -0.97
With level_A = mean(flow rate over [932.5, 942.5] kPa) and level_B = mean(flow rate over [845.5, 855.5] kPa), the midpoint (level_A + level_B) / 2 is 1.04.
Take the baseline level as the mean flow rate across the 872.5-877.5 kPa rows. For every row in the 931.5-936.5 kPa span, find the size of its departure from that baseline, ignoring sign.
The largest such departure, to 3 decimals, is 0.088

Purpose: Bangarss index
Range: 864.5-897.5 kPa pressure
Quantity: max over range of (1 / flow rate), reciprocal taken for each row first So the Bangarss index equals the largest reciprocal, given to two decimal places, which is 1.01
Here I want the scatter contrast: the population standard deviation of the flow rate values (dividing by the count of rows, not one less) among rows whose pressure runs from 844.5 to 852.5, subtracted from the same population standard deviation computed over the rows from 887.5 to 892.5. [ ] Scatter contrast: 0.001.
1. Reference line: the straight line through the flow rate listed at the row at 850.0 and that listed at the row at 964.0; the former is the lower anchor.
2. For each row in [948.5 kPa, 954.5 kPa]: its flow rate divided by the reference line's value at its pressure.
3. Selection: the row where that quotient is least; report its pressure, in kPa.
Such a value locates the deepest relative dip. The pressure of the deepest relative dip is 954.0 kPa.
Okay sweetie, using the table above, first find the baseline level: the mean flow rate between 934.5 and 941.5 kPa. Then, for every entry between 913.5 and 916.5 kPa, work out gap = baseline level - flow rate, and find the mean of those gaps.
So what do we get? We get -0.13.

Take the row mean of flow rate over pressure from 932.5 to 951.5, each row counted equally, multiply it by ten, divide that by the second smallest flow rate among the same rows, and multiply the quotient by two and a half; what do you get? 26.2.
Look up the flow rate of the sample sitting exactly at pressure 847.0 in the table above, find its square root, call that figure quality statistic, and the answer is 0.99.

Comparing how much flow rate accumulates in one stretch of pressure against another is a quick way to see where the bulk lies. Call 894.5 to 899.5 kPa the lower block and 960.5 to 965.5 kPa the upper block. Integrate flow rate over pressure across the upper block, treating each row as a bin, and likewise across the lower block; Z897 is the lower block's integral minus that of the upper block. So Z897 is 1.3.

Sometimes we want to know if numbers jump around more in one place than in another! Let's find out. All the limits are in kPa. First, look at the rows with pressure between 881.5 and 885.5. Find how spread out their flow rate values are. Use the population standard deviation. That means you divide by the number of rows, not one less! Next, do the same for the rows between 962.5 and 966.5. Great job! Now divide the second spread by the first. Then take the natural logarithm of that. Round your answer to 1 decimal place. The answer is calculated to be 1.1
